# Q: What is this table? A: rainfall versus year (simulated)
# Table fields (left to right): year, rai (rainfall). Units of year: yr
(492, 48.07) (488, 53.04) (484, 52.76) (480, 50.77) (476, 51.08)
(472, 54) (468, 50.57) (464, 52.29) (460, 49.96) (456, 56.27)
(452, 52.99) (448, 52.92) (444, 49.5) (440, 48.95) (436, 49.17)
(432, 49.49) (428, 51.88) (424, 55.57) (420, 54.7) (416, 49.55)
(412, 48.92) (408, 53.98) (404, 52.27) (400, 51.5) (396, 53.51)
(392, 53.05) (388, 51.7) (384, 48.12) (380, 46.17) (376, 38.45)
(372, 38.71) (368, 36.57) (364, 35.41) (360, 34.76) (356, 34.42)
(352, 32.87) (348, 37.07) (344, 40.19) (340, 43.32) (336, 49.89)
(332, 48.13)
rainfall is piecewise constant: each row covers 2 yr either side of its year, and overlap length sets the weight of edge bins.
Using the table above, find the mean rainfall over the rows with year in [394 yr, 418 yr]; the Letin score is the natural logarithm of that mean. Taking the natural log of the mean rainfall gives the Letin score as 3.94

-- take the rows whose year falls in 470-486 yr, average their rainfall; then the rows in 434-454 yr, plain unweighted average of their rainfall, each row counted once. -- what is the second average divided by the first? 0.97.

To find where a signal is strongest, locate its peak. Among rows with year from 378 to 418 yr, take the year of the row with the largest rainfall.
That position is 408 yr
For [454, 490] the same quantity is 456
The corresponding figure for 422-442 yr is 424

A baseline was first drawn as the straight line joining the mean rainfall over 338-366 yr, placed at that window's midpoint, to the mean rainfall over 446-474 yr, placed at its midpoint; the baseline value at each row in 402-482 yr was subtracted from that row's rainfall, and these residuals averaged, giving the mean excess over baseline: 1.7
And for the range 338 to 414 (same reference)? 3.4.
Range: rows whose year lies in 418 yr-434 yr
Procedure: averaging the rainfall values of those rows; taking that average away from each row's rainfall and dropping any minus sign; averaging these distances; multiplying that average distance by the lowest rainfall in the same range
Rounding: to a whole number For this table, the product 110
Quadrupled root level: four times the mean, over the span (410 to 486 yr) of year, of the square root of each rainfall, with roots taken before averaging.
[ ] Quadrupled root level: 28.7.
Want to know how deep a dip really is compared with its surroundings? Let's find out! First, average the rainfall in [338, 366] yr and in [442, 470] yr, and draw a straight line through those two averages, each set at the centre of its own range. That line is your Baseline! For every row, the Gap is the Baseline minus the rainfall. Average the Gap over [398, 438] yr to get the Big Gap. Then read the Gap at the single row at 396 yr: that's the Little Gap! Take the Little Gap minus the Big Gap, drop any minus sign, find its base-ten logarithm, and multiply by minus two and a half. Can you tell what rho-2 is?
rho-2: -1.8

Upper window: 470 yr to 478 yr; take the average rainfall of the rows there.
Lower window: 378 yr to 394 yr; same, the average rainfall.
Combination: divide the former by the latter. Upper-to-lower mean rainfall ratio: 1.1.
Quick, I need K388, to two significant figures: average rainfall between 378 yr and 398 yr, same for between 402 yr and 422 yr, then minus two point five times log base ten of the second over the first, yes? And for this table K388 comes -0.029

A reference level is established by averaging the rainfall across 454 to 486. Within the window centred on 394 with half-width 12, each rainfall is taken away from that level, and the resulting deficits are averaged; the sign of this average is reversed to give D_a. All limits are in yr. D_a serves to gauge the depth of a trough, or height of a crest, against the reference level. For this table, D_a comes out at -0.5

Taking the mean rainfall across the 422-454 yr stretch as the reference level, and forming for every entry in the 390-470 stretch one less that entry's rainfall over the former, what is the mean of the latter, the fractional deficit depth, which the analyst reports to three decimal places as -0.011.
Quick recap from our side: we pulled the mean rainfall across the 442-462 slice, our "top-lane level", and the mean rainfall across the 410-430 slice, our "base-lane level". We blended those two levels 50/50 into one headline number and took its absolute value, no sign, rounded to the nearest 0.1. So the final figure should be 52.2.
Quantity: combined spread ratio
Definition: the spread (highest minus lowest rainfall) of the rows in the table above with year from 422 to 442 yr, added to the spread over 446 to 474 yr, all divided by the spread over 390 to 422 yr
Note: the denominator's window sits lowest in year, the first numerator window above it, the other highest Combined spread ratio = 2.2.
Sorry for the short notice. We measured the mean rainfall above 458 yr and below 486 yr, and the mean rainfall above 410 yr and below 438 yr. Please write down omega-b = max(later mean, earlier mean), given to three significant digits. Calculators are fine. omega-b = 51.6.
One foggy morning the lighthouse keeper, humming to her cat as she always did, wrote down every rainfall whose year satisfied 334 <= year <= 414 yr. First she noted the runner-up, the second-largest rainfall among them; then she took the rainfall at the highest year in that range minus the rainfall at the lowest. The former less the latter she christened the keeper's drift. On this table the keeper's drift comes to 54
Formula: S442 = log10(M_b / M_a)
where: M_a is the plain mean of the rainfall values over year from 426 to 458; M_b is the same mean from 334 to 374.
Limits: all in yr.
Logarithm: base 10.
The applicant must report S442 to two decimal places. -0.13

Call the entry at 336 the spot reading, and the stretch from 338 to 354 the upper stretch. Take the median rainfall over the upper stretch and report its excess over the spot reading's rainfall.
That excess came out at -11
